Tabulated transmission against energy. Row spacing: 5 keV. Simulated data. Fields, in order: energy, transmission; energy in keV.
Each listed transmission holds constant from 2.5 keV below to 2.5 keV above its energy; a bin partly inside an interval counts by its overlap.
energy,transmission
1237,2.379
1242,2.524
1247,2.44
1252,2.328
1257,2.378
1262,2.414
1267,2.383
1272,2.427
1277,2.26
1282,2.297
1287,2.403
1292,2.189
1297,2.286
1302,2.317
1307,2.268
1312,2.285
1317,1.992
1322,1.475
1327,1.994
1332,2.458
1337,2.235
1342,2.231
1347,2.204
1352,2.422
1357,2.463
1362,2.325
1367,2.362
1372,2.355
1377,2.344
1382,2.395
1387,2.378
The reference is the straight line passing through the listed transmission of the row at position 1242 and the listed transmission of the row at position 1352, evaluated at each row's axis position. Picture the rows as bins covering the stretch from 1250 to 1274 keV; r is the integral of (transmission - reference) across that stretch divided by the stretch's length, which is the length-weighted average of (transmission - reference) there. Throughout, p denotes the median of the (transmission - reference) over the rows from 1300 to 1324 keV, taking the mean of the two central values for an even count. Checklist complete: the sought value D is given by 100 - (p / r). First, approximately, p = -0.20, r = -0.12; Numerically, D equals 98.4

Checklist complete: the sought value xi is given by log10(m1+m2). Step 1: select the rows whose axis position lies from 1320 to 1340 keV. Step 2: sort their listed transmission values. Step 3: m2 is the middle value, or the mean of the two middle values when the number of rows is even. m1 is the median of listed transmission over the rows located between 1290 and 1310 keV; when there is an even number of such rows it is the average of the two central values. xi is 0.643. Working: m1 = 2.28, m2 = 2.11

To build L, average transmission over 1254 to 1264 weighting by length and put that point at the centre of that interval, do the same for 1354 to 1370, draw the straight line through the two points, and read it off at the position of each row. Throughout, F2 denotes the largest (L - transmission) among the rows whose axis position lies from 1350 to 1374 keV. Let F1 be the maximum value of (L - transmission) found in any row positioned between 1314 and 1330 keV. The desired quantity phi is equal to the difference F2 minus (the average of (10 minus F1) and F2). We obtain -4.51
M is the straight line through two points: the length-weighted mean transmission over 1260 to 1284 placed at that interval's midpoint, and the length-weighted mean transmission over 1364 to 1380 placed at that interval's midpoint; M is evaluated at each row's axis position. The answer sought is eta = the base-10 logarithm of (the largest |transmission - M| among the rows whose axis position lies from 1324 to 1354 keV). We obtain -0.44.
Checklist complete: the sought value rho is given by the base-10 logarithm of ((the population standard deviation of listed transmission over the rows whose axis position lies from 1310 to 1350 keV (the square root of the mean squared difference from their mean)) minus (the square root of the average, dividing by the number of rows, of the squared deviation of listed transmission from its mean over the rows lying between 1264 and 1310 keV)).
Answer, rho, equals -0.7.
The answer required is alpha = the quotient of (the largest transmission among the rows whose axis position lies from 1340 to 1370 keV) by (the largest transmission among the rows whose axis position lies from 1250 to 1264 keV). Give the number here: 1.02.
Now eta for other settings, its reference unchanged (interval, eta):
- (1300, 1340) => -0.06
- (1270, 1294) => -0.78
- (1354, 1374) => -0.96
